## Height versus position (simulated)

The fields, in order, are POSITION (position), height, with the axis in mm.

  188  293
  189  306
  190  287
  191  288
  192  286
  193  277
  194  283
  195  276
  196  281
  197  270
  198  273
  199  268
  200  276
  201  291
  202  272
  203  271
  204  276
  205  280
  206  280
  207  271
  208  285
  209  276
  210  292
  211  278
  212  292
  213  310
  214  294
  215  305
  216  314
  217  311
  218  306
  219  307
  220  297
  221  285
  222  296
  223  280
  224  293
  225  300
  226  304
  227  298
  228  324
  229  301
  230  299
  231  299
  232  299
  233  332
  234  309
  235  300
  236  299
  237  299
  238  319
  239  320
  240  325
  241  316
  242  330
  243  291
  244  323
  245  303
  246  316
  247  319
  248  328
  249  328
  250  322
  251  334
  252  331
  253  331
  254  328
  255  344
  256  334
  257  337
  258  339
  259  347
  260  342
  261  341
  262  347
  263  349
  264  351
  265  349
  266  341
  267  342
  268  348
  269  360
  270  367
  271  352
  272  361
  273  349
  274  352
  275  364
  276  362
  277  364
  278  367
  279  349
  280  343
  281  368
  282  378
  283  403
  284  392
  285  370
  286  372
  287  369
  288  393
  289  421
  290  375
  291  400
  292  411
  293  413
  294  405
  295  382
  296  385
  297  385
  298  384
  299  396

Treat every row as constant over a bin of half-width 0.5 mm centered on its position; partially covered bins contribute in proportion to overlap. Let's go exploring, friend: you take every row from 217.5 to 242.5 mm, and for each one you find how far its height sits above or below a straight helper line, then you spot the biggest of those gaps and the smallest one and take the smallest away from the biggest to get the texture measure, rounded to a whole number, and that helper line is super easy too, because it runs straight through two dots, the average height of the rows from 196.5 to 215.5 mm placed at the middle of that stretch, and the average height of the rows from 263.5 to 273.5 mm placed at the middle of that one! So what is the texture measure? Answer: 41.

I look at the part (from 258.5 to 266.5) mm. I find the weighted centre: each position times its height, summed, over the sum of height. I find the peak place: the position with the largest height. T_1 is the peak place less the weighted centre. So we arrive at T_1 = 1.5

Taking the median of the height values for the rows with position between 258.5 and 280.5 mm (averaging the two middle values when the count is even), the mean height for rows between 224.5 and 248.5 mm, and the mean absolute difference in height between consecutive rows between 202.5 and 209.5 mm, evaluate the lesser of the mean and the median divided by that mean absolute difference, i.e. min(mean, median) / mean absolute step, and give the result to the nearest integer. 45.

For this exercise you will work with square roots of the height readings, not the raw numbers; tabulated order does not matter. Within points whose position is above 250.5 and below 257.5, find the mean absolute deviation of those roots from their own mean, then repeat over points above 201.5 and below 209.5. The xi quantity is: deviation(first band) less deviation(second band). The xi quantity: -0.020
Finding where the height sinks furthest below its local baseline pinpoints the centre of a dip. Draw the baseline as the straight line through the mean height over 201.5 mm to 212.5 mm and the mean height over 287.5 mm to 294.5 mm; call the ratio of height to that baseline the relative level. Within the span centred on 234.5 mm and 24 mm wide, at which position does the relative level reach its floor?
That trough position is 243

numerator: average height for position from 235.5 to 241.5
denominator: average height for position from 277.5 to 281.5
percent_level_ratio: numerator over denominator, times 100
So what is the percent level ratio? 88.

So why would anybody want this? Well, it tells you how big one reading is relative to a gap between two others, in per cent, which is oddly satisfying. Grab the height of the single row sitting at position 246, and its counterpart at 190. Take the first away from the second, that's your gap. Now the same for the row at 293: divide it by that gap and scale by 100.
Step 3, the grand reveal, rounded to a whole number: -1424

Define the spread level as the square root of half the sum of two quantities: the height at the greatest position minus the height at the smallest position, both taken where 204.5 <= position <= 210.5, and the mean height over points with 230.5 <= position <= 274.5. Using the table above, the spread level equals 13.1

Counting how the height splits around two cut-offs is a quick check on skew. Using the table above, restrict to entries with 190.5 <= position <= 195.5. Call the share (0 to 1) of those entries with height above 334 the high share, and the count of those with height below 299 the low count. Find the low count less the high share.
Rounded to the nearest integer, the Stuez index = 5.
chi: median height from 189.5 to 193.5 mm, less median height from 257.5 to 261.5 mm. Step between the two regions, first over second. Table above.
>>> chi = -55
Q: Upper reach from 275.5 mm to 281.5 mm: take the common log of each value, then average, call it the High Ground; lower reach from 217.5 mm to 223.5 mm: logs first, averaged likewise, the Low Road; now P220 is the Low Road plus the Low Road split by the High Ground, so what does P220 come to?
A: 3.44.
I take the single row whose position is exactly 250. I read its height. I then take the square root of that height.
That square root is 17.9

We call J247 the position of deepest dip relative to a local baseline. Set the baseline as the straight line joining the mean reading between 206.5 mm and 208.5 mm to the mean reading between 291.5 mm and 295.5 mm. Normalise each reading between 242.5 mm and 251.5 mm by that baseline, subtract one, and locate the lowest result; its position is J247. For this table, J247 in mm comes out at 243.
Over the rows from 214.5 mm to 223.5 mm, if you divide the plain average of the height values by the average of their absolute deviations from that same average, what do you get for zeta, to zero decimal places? 32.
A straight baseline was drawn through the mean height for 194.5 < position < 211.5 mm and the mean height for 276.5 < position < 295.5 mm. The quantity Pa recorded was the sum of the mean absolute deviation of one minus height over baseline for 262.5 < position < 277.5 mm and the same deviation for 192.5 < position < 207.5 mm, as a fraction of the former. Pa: 2.8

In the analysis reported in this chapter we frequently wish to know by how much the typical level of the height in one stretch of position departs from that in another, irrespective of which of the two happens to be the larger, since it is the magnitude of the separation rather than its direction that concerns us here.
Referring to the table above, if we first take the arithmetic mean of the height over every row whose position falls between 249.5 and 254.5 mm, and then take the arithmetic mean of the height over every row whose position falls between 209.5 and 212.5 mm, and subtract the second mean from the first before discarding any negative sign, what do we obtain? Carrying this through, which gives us 42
